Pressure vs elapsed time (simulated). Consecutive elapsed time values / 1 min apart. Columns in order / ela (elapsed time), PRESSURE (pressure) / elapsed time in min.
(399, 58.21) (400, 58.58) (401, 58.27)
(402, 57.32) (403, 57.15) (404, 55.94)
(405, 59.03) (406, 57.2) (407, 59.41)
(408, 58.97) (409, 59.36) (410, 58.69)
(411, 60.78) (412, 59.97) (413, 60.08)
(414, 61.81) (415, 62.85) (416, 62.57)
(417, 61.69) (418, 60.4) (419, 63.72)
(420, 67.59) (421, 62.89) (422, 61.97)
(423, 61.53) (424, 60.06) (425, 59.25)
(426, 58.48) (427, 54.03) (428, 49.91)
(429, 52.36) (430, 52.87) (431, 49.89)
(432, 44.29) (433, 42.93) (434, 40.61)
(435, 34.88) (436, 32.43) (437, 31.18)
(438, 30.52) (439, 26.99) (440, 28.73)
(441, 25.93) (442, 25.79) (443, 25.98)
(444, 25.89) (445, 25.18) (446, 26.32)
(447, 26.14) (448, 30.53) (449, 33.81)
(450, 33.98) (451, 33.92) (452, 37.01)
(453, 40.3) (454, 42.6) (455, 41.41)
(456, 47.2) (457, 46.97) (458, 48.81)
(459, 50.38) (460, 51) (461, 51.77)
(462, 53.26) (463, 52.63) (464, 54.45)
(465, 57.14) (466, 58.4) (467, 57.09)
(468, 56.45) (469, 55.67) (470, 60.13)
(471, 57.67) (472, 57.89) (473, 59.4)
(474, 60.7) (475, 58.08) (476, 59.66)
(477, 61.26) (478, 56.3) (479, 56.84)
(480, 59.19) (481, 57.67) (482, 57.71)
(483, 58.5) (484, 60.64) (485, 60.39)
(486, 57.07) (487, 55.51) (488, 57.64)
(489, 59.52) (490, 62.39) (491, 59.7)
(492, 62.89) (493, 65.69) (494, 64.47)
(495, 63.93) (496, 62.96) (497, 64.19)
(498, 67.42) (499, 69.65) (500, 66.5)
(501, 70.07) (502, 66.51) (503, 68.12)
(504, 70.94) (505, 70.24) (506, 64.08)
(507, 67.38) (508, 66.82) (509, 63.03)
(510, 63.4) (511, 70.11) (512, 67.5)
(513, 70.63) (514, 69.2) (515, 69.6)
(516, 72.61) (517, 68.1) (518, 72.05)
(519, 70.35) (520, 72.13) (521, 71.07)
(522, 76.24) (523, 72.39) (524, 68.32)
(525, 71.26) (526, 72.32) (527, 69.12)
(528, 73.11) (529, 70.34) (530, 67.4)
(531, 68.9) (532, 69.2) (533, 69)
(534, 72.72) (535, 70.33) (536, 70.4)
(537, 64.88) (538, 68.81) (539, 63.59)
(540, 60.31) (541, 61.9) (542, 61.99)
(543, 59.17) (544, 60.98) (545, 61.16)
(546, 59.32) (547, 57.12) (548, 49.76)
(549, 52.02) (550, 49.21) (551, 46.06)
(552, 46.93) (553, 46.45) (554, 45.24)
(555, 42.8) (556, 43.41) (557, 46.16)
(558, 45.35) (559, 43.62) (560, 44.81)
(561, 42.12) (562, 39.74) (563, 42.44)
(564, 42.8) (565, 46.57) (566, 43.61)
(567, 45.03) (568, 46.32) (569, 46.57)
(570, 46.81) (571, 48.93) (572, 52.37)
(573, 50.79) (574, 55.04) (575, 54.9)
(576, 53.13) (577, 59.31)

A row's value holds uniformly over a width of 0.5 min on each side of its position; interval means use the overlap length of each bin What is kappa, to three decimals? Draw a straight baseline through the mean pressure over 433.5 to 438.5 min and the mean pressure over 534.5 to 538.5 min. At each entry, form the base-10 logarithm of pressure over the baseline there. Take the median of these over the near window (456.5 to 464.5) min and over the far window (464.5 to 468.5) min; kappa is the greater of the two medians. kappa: 0.111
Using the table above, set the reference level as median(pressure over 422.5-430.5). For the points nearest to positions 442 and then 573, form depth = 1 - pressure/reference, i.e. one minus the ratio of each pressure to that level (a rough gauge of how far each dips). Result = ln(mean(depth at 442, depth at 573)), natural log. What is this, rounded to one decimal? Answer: -1.1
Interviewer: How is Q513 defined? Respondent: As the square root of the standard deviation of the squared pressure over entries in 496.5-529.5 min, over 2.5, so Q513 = 8.1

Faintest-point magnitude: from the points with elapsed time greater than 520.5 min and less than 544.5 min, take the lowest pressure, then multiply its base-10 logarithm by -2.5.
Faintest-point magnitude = -4.43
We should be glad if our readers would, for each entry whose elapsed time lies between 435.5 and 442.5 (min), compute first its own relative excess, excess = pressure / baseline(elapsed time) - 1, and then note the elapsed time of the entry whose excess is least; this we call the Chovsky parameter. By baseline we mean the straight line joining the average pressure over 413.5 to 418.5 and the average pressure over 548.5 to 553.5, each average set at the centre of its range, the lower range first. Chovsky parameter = 442 min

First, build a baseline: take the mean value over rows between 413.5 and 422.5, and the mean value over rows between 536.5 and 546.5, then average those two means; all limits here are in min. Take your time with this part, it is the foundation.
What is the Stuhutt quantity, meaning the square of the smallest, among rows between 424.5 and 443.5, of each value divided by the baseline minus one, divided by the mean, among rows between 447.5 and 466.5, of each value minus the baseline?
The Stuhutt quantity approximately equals -0.02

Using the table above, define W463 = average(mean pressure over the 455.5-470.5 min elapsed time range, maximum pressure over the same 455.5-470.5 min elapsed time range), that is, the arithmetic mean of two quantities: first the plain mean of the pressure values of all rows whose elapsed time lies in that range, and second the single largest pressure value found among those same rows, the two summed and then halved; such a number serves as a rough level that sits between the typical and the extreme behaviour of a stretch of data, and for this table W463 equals 57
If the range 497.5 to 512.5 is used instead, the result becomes 69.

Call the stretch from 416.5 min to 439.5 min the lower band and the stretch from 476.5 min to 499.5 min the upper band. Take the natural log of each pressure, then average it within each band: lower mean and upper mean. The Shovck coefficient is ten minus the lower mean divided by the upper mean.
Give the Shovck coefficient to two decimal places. 9.05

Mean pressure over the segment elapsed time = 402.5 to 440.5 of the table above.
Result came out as 53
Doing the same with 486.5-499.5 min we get 63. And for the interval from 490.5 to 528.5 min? 68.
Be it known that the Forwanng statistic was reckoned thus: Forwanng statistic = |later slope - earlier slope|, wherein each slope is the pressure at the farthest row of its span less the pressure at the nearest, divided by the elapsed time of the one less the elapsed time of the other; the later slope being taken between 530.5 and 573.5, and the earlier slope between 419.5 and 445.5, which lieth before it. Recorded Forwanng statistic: 1.3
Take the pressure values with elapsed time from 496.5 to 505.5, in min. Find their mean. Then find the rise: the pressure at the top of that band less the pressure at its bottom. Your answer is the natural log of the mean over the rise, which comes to 2.4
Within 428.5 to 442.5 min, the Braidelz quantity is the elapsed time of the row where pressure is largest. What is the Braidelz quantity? 430 min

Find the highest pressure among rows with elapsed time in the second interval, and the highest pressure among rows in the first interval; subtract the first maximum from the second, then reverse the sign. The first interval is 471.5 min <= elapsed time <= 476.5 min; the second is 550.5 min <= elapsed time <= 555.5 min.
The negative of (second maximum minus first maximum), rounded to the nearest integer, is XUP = 14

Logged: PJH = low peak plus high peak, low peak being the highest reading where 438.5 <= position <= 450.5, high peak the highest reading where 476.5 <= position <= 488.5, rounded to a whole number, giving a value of 95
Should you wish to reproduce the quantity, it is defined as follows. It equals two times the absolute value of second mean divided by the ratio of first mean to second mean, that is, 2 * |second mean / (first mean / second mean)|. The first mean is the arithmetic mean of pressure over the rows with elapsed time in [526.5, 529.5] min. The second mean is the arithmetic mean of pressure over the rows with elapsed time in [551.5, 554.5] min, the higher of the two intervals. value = 60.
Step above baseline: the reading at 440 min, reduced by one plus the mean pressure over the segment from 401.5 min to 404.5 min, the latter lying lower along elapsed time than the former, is -29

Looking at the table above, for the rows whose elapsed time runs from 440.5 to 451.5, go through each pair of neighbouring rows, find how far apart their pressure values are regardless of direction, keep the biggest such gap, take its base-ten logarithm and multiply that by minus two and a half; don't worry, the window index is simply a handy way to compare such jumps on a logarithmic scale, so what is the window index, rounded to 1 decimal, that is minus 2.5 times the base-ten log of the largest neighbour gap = -1.6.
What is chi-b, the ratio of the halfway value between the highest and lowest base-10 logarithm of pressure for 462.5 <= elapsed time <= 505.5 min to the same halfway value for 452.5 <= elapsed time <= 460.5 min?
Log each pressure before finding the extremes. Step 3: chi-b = 1.08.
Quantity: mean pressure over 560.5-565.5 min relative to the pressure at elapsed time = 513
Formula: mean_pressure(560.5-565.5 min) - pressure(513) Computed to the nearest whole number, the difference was -28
